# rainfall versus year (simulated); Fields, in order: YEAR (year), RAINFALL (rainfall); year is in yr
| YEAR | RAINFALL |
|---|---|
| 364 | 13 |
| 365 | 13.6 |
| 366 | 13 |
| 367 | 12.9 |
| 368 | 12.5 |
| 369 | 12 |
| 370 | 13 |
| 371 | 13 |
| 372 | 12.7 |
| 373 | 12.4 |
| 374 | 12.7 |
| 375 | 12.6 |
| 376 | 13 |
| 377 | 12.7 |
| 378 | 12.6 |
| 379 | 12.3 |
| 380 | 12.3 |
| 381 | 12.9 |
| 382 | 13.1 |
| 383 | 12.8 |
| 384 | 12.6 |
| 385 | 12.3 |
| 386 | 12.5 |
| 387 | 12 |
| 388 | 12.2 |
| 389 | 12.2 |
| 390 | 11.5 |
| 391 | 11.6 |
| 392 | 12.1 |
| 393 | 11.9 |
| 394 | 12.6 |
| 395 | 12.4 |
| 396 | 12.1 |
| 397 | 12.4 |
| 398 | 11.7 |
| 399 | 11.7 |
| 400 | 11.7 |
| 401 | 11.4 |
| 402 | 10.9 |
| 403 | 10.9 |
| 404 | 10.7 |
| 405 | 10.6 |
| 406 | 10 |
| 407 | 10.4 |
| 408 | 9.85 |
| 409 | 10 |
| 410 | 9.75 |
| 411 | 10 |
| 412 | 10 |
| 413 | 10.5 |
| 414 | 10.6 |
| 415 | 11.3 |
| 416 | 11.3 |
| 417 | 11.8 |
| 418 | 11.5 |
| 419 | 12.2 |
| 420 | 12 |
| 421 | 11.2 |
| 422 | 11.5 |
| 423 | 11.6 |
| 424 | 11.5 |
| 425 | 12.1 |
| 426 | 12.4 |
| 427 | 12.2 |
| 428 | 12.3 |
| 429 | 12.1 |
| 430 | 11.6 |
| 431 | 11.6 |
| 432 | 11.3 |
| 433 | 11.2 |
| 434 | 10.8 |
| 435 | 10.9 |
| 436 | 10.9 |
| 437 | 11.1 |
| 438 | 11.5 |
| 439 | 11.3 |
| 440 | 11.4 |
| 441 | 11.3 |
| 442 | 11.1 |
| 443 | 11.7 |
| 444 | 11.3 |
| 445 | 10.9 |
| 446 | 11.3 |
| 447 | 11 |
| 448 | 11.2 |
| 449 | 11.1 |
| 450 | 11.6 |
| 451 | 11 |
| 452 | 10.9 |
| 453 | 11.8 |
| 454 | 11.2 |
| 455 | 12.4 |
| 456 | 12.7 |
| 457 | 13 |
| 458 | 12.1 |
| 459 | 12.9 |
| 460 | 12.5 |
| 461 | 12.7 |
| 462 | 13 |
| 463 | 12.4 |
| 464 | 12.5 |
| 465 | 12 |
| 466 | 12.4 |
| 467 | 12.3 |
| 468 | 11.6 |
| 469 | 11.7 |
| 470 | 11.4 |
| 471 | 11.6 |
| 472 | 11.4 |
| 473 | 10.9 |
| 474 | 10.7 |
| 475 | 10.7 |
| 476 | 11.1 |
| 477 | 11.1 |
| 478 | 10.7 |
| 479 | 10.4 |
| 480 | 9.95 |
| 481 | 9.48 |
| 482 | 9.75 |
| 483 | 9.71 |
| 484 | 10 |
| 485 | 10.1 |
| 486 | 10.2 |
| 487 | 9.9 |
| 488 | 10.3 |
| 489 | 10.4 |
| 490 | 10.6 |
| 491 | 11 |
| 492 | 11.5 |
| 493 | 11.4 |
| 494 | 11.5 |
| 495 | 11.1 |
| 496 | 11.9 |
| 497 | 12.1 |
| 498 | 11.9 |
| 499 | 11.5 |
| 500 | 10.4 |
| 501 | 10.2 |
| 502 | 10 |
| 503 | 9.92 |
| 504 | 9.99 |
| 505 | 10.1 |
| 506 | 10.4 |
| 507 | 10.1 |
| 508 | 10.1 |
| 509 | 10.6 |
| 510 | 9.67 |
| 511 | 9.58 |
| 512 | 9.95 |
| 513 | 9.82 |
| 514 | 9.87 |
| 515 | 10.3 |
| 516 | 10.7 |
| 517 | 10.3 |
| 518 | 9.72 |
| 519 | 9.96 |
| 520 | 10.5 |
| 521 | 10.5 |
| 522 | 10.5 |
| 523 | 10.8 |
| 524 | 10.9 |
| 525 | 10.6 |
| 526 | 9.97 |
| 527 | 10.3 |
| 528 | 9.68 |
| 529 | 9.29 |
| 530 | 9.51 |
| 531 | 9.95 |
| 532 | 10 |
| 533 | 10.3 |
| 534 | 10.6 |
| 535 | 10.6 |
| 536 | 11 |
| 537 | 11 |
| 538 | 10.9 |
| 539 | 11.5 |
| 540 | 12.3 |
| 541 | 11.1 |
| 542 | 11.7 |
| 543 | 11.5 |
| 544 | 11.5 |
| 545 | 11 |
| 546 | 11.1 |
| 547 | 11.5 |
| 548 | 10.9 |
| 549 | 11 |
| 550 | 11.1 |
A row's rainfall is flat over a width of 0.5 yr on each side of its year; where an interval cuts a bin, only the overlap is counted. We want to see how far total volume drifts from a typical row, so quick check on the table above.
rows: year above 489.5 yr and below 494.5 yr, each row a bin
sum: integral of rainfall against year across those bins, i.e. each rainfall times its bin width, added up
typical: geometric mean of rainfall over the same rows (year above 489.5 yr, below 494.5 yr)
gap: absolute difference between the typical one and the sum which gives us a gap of 45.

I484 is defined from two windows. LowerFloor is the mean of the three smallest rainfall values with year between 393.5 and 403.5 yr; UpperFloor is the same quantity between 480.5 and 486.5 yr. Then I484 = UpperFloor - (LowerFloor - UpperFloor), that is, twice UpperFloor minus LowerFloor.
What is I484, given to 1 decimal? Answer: 8.2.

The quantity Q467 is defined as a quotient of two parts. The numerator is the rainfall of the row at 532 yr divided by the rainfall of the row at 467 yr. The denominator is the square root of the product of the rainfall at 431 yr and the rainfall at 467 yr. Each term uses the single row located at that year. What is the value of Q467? 0.068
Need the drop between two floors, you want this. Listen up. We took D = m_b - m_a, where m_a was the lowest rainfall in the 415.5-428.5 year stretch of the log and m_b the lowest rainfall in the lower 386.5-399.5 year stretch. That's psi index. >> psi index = 0.3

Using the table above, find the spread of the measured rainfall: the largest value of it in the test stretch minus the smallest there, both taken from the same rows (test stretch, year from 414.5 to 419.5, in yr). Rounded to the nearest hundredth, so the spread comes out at 0.90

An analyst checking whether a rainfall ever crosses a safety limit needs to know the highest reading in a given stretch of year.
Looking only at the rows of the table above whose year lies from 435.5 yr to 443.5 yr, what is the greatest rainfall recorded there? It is 11.7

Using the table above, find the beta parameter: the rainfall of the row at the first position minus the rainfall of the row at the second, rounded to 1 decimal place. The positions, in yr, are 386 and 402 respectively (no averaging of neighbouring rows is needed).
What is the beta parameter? 1.6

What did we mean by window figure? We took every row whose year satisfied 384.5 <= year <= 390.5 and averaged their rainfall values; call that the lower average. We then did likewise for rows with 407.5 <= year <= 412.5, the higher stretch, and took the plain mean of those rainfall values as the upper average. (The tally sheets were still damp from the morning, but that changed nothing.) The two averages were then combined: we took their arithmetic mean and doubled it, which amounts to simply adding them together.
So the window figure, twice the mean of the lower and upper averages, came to 22.0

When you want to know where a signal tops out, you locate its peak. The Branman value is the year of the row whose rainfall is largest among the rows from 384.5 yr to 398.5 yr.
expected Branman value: 394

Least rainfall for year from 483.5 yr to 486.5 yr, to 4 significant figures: 10.00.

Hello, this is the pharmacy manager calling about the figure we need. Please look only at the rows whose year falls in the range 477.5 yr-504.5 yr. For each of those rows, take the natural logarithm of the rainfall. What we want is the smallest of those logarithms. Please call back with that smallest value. 2.25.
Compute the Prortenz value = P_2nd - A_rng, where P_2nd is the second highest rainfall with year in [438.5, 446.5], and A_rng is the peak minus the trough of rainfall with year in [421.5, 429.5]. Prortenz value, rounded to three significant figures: 10.5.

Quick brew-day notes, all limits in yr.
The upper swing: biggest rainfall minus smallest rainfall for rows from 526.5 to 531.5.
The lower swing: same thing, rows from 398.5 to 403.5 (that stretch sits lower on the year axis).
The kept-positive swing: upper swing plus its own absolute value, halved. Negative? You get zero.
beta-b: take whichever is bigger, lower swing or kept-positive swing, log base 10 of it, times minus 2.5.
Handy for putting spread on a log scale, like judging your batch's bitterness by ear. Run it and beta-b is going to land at 0.0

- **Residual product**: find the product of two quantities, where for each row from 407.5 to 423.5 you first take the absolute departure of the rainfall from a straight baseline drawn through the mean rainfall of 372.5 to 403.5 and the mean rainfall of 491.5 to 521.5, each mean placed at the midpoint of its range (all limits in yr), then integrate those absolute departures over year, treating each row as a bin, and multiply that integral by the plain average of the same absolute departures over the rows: 14.5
